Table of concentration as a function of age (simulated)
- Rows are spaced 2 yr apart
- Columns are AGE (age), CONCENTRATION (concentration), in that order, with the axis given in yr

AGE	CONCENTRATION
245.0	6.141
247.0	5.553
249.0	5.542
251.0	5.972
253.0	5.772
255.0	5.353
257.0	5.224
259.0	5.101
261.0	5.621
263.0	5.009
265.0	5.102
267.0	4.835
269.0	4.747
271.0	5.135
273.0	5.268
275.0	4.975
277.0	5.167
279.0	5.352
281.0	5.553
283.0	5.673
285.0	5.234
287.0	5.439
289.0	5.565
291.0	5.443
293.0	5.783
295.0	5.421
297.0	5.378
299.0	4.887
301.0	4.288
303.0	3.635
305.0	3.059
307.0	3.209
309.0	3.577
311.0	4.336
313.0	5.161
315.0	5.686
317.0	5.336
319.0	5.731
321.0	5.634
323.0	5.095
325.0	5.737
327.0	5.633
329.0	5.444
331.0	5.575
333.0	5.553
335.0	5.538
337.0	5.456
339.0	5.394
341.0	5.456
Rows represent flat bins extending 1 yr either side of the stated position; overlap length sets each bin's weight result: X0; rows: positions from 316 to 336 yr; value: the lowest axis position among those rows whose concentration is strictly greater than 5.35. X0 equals 319.0 yr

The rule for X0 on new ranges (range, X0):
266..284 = 279.0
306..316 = 315.0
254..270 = 255.0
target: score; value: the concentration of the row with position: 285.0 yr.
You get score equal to 5.234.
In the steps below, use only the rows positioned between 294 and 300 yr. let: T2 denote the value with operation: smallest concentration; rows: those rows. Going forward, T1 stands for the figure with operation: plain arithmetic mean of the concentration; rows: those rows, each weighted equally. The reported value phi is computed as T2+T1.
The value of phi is 10.1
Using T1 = 5.23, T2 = 4.887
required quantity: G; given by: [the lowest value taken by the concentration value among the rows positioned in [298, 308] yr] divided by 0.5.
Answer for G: 6.1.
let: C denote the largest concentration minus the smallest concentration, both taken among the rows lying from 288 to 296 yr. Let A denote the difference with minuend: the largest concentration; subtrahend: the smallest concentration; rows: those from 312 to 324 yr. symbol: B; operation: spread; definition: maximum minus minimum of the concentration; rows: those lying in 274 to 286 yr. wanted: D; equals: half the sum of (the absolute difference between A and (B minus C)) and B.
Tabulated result 0.5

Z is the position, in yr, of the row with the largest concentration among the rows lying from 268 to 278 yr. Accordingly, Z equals 273.0 yr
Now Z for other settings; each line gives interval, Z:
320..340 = 325.0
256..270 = 261.0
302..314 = 313.0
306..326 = 325.0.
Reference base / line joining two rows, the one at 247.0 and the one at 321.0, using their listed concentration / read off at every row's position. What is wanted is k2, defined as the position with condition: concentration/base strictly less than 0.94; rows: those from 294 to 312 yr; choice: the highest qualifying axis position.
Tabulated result 311.0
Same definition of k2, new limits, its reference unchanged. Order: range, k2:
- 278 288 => 285.0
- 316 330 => 323.0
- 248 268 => 267.0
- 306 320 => 313.0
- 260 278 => 277.0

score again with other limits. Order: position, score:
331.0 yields 5.575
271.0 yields 5.135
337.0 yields 5.456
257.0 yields 5.224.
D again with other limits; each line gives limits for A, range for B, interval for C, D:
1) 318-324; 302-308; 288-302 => 1.1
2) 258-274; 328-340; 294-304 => 1.3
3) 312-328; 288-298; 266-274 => 0.6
